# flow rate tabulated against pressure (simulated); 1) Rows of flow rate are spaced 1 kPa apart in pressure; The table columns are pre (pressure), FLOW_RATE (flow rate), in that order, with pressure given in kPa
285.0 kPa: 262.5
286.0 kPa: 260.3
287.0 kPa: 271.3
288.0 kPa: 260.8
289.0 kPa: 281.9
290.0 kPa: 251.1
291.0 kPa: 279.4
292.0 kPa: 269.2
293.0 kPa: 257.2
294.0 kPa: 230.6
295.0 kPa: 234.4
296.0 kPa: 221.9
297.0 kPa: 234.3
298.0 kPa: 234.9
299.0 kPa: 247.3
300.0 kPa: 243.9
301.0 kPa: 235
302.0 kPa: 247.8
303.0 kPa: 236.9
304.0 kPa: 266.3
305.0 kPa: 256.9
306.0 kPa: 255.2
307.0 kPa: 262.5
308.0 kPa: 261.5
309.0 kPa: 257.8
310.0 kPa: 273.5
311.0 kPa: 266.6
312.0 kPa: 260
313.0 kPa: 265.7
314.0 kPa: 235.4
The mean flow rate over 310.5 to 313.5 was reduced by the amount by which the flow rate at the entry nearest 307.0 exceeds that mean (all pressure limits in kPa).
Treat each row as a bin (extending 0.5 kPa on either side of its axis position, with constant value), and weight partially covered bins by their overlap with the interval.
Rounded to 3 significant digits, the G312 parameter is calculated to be 266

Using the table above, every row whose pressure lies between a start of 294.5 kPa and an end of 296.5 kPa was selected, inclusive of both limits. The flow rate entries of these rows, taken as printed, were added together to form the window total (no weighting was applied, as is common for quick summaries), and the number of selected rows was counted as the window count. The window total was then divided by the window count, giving 228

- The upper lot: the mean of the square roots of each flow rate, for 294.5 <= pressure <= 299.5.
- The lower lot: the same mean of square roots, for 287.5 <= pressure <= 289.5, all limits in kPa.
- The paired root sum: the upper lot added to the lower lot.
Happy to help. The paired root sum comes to 31.8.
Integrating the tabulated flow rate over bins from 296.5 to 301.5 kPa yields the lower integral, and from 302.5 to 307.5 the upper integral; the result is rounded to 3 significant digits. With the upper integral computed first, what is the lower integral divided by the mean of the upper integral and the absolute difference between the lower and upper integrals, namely 1.76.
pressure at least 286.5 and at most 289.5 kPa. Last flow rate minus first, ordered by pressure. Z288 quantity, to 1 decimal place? 10.6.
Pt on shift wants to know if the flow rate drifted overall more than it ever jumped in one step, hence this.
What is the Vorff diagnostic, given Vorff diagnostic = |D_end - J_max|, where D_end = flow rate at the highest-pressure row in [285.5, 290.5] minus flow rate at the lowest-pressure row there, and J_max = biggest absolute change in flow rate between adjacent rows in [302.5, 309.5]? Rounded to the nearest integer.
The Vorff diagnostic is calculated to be 39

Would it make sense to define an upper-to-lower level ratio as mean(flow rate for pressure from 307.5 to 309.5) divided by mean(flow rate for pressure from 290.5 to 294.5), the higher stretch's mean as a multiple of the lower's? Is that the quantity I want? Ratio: 1.00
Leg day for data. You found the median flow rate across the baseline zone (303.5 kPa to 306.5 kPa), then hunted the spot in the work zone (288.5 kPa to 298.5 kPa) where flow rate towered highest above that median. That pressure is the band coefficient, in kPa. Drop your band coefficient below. 289.0 kPa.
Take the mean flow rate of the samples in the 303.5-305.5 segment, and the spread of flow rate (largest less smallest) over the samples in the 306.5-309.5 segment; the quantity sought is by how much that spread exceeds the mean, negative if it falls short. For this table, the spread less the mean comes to -257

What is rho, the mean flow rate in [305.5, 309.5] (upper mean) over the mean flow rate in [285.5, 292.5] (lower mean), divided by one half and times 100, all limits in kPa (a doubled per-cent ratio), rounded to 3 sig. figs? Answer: 194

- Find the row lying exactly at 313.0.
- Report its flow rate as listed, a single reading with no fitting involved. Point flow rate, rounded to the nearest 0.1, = 265.7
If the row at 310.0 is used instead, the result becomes 273.5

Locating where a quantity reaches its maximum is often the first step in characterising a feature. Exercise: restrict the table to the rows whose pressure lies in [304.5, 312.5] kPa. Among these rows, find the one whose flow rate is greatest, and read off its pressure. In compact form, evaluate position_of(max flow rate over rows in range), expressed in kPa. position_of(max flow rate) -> 310.0 kPa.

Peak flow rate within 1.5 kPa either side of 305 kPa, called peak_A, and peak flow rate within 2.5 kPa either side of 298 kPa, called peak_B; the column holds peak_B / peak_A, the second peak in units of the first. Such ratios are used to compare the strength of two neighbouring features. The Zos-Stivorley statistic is 0.929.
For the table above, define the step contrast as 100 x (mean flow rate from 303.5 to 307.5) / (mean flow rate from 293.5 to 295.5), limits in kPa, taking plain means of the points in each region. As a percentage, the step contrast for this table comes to 112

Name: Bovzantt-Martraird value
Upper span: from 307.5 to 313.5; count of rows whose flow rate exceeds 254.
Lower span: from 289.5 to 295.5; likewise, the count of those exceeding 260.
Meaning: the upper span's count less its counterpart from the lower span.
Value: 4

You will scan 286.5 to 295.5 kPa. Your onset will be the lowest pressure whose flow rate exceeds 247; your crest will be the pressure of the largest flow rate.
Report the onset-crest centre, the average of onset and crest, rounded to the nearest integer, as 288 kPa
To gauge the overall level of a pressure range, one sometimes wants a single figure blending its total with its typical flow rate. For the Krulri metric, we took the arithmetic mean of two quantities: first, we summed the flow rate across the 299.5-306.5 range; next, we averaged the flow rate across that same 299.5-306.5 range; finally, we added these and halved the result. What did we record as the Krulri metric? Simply 995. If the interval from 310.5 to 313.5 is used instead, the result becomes 528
